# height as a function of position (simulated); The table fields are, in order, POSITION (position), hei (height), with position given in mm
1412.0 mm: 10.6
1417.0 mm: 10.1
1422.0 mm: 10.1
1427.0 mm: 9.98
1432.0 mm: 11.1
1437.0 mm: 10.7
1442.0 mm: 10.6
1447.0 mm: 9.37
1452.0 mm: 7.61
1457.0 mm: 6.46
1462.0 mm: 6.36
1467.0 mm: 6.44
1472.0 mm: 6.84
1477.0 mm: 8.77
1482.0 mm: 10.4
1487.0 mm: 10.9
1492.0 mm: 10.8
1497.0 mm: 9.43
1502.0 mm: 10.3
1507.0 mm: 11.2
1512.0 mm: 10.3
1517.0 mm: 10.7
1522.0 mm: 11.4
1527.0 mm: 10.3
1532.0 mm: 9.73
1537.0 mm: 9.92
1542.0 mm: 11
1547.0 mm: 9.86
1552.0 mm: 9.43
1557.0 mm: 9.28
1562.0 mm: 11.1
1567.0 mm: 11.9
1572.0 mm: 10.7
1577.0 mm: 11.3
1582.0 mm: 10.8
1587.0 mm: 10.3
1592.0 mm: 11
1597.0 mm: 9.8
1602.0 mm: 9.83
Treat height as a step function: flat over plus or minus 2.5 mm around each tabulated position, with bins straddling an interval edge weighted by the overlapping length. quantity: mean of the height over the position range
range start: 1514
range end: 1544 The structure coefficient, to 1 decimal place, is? 10.5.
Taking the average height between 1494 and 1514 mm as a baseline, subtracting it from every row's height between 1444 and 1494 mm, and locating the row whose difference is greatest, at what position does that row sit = 1487.0 mm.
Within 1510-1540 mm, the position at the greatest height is 1522.0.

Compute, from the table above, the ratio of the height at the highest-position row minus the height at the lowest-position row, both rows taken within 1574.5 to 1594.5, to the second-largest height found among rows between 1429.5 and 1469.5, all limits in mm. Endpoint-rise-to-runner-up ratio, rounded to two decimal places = -0.03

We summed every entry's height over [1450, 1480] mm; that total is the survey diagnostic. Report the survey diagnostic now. 42.5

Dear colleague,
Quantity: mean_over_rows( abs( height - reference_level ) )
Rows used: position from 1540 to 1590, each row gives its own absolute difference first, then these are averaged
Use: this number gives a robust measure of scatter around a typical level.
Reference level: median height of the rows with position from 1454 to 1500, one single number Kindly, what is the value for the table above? 1.80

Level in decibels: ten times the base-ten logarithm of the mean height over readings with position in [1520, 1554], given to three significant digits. 10.1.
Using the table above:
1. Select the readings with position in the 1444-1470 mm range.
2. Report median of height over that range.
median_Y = 6.5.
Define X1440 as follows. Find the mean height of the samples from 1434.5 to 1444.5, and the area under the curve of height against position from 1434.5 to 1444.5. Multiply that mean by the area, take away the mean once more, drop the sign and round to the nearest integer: 1124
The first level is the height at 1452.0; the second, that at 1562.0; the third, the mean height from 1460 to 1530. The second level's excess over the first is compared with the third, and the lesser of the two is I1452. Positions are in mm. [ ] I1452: 3.5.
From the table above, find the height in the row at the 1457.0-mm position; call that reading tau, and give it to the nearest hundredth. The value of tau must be 6.46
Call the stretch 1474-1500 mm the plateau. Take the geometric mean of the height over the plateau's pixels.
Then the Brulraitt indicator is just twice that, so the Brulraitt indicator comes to 20.0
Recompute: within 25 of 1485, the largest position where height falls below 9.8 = 1497.0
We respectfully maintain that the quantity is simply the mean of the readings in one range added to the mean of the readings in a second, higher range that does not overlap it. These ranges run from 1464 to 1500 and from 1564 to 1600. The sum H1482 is 19.9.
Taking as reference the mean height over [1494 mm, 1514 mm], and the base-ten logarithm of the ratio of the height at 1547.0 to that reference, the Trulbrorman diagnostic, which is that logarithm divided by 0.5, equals -0.04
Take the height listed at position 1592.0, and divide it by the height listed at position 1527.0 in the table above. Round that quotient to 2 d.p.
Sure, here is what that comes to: 1.07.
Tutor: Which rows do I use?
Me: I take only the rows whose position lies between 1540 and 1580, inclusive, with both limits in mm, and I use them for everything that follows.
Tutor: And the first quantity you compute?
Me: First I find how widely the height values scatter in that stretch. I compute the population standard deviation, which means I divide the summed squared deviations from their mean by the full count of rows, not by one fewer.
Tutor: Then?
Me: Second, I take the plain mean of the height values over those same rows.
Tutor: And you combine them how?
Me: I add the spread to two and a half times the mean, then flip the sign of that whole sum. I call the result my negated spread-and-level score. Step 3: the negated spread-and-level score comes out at -27.3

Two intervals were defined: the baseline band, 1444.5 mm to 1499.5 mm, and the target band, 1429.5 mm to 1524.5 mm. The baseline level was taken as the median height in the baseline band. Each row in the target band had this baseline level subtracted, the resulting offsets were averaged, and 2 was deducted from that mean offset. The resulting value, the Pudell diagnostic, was -1.3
